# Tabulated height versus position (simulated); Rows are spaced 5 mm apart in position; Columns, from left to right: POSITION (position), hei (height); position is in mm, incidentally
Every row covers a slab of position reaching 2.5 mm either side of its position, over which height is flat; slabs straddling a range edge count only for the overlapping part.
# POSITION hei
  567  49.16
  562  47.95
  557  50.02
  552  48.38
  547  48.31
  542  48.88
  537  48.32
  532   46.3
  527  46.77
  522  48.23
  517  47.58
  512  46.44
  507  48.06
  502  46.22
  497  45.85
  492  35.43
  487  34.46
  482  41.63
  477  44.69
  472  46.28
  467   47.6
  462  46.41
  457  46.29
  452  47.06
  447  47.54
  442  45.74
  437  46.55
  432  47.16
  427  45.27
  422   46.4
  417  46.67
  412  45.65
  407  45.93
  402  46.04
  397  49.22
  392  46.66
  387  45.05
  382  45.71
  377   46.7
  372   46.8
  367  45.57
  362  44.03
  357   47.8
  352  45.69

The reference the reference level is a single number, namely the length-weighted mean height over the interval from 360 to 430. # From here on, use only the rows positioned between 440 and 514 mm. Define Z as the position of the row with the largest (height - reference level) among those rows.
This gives 507 mm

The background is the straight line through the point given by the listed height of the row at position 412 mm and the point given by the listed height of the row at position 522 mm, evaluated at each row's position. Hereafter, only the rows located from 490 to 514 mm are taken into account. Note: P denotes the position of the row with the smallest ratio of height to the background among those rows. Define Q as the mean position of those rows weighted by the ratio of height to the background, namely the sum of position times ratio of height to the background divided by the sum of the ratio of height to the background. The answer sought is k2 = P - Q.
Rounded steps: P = 492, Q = 502.5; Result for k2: -10.5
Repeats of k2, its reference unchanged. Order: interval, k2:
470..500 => 2.9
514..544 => 2.5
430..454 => 0.0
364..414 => -2.4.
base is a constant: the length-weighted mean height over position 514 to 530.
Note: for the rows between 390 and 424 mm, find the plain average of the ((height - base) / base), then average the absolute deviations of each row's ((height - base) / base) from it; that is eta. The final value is 0.016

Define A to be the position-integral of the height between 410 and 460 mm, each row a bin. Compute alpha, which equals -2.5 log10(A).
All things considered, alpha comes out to -8.4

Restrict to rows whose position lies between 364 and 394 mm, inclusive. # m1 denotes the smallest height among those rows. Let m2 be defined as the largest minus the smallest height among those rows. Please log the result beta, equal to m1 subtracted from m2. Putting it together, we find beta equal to -43.3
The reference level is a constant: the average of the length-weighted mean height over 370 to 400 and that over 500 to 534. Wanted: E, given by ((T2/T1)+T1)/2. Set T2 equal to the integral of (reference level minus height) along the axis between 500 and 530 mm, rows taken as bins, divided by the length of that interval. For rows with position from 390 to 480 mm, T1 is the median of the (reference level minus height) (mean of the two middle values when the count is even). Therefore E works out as -0.1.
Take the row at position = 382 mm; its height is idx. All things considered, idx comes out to 45.71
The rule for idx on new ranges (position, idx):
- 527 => 46.77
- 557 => 50.02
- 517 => 47.58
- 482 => 41.63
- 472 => 46.28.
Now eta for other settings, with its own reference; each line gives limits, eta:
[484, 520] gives 0.102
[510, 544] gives 0.018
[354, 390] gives 0.021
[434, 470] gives 0.012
